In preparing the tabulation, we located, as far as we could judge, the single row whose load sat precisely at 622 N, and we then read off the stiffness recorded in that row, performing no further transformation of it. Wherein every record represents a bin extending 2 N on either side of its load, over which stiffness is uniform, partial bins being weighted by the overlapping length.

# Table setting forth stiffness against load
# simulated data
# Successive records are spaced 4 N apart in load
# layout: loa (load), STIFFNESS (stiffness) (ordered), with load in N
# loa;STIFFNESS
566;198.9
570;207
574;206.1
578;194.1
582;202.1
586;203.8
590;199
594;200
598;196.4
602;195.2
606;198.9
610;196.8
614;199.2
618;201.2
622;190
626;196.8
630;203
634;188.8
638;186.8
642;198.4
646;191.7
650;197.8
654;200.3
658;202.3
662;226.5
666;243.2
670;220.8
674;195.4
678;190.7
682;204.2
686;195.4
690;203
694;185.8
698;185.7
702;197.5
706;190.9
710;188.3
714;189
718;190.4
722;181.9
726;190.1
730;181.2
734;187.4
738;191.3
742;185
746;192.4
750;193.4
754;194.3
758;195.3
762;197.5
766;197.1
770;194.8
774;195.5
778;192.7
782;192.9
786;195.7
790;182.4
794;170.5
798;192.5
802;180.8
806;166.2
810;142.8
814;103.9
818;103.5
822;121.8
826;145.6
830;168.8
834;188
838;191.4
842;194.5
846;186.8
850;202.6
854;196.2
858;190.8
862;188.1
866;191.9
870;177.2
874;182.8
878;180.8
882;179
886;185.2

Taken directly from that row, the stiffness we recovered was 190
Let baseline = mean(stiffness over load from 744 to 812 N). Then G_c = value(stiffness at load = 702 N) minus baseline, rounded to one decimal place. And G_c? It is 10.6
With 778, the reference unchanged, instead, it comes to 5.8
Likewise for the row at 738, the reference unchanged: 4.4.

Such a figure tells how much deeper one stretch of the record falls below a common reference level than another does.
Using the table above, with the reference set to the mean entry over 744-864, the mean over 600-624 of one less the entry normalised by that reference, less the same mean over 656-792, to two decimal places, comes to -0.01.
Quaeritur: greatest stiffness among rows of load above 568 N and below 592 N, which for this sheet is 207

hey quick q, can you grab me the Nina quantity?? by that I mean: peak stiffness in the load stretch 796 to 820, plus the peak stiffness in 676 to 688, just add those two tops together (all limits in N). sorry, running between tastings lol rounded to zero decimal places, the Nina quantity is 397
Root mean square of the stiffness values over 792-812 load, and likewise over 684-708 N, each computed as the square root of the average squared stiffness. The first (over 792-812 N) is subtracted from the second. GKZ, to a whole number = 22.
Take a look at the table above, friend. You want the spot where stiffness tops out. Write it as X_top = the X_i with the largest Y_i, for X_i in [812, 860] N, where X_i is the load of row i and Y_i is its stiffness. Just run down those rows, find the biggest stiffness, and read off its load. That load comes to 850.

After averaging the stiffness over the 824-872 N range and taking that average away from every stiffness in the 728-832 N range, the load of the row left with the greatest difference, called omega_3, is 762 N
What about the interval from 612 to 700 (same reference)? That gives 666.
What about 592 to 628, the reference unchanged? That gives 618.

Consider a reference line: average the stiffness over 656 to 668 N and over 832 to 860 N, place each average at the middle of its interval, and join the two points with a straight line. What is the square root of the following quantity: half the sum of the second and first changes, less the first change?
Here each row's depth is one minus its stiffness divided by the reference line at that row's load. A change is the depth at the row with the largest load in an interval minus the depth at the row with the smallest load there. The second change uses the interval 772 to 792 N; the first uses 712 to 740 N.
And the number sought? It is 0.20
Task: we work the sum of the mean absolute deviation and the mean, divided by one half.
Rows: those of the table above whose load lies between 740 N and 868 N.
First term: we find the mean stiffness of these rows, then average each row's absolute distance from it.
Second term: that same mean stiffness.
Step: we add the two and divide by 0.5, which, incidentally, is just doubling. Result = 397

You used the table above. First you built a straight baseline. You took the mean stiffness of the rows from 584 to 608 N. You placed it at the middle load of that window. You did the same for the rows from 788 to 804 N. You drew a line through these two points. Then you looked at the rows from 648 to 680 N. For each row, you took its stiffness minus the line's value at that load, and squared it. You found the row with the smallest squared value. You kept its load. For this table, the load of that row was 678 N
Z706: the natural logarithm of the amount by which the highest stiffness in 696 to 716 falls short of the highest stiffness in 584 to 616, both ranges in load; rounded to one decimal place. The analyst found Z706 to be 1.8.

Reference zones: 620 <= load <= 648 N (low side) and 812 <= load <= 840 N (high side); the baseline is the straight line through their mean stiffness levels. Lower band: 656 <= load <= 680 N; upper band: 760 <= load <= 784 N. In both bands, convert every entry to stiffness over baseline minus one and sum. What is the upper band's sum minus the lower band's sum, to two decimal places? 0.44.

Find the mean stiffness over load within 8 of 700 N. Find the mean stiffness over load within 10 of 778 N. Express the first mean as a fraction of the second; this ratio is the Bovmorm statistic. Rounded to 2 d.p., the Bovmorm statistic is 0.98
